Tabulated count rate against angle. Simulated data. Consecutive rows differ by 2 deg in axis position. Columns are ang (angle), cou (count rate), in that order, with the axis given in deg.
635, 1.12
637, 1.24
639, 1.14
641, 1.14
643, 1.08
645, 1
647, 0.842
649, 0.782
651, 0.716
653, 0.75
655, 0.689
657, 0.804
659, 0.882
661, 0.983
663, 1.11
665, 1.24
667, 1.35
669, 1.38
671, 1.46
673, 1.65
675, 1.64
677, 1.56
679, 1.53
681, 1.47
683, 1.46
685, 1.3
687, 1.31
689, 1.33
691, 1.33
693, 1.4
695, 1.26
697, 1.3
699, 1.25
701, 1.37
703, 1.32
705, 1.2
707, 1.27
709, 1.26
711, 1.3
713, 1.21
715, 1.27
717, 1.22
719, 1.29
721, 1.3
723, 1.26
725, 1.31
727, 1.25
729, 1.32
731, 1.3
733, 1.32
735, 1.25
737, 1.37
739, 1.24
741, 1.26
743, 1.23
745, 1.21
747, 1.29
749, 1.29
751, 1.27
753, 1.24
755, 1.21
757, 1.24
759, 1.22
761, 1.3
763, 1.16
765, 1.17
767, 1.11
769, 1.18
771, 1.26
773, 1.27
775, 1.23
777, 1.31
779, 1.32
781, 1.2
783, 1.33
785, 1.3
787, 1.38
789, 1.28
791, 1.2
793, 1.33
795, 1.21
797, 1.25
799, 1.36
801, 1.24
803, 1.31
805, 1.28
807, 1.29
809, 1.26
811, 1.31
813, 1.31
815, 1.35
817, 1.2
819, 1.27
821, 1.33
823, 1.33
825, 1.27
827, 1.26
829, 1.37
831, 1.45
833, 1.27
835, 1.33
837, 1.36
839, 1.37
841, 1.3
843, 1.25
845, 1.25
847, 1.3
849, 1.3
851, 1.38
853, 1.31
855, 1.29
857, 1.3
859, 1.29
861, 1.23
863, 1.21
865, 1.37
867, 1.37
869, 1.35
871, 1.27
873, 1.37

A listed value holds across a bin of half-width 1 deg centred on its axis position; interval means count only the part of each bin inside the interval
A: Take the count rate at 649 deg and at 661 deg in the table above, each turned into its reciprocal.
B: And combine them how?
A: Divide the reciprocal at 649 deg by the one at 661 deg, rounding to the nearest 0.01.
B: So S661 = 1.26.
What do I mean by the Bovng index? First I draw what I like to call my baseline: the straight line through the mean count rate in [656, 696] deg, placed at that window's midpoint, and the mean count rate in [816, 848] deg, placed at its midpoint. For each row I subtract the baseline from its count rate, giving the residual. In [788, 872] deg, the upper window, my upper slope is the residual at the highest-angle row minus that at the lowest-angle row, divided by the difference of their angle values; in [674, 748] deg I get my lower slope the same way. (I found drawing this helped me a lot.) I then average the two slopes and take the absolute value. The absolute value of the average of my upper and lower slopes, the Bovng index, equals 0.002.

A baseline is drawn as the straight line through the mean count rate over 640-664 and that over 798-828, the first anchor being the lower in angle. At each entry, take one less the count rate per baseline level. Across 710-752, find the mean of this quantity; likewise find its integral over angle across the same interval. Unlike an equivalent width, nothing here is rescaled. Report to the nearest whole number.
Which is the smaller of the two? -7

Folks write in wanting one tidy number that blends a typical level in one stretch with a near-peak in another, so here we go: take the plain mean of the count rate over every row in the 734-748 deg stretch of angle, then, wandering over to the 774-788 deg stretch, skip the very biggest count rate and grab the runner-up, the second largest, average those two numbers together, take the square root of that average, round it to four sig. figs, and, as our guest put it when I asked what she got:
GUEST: 1.139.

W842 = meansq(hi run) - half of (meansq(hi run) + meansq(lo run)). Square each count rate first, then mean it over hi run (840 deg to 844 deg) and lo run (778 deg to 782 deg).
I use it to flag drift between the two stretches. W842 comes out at 0.018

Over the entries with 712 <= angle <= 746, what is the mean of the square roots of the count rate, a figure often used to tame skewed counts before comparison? 1.13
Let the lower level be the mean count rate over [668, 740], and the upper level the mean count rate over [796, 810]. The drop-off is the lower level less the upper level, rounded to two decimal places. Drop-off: 0.06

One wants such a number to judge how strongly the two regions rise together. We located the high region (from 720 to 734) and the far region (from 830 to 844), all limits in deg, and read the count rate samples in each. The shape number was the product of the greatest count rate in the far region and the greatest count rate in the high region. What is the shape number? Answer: 1.91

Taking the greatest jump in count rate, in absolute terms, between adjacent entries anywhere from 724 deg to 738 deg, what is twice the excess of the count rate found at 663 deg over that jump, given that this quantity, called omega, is 2.0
